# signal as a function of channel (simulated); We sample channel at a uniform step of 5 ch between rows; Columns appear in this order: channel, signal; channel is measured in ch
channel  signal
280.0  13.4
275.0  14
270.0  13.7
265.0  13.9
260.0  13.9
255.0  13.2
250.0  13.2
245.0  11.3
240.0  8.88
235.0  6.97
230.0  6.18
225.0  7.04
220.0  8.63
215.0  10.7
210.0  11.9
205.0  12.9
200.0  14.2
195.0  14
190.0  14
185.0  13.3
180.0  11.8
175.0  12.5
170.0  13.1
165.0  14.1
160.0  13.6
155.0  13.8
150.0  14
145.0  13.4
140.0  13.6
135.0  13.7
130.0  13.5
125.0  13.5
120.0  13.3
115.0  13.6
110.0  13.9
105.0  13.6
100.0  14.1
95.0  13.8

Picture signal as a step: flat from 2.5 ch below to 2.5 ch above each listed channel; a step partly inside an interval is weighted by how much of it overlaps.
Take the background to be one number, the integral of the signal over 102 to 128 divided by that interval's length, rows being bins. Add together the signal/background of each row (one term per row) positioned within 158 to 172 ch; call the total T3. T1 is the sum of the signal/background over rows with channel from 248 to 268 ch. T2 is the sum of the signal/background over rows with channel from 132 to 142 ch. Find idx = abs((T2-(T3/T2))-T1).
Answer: 3.5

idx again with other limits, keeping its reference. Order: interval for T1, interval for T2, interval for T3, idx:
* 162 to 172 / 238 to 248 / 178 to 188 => 1.8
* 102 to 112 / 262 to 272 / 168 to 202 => 3.4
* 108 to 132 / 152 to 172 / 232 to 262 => 2.2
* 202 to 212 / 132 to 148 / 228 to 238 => 0.8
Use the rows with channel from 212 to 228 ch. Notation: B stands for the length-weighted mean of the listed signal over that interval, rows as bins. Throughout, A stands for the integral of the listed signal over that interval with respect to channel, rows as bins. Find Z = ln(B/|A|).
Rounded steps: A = 141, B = 8.8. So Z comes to -2.8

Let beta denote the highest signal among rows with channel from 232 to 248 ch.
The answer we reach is 11.3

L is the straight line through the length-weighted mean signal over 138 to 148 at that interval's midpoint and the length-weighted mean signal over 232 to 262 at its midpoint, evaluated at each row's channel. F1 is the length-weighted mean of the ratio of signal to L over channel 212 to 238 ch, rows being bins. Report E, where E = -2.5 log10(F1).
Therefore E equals 0.41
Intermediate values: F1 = 0.69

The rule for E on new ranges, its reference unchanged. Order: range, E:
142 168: -0.04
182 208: -0.11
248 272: -0.25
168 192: -0.02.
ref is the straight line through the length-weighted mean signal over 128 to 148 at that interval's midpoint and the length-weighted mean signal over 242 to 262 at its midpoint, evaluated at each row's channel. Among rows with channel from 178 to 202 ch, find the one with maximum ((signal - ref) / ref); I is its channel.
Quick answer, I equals 200.0 ch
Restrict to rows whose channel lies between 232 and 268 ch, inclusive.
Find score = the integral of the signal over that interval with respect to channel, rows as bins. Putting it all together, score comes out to 417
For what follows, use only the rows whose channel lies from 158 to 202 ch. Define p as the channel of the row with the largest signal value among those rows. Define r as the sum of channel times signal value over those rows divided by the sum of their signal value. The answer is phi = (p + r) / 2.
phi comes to 190.1 ch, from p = 200.0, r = 180.2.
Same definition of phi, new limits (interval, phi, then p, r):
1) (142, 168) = 160.0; 165.0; 155.1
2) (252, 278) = 270.1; 275.0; 265.1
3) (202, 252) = 238.5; 250.0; 227.1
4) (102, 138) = 115.0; 110.0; 120.0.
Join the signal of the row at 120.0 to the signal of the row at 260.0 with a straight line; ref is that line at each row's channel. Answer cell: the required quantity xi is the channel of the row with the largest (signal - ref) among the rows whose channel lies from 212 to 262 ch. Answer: 260.0 ch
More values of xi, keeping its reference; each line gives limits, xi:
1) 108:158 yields 110.0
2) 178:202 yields 200.0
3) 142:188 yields 165.0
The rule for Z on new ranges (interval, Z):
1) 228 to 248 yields -3.0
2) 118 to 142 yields -3.2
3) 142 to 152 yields -2.3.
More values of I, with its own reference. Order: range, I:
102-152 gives 150.0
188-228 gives 200.0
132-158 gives 150.0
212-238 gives 215.0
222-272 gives 265.0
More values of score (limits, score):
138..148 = 135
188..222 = 420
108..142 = 462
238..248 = 103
